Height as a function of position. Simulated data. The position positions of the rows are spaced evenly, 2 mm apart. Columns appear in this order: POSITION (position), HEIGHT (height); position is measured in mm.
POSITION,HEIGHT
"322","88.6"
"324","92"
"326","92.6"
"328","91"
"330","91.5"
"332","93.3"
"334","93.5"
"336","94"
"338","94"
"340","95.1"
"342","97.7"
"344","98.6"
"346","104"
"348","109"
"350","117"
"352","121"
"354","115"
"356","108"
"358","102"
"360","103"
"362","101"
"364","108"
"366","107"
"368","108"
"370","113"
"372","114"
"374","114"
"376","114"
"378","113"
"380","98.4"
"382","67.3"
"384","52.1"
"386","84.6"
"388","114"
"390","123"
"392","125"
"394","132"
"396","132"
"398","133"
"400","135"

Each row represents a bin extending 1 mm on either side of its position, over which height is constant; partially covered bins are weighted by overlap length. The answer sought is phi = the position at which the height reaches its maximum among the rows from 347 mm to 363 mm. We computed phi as 352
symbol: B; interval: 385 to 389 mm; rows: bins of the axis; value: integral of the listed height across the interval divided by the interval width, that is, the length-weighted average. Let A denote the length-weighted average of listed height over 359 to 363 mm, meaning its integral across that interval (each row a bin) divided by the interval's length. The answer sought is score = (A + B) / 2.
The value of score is 101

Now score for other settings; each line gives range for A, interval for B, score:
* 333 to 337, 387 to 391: 106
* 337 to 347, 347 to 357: 106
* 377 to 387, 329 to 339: 88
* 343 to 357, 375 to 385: 100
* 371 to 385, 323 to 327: 94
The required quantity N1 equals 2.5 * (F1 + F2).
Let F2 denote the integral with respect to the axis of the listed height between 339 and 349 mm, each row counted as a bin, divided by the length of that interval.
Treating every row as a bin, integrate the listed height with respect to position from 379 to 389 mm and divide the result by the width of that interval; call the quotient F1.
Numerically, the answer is 460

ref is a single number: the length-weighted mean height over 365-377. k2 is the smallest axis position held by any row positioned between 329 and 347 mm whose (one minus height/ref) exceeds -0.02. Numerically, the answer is 330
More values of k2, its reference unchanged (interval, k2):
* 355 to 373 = 356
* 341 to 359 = 342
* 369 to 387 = 370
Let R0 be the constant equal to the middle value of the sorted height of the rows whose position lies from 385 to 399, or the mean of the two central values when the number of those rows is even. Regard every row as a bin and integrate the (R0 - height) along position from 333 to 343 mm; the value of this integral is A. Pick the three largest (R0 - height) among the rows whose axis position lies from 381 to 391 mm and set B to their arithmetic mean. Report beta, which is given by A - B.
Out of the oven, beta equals 244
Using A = 301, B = 57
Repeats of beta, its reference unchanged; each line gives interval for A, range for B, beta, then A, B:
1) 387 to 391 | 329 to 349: -6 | 26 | 32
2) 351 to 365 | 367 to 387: 177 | 234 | 57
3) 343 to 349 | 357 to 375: 104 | 127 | 23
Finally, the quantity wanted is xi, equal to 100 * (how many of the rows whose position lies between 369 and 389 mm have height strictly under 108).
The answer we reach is 400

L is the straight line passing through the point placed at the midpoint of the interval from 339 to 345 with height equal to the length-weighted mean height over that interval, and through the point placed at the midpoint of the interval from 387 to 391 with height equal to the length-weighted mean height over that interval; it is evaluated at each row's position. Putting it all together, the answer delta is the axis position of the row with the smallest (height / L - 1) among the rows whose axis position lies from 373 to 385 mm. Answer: 384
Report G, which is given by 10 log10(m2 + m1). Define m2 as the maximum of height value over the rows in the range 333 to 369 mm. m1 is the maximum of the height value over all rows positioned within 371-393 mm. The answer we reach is 23.9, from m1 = 125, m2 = 121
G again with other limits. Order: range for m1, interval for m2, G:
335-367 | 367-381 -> 23.7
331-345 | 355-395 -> 23.6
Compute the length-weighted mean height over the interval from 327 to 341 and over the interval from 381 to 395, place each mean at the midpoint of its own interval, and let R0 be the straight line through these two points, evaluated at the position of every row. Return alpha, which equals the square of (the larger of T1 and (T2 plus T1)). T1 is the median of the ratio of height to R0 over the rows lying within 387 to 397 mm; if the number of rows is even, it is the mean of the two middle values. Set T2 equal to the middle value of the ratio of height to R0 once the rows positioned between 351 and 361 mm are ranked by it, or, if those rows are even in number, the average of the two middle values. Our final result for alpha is 5.6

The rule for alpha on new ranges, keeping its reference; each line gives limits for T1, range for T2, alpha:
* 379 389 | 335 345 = 3.5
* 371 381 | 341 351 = 5.1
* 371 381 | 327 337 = 4.7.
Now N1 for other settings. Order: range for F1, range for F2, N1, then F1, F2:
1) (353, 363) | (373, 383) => 518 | 106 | 101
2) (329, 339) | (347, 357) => 518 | 93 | 114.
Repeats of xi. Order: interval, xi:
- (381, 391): 300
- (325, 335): 500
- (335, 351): 600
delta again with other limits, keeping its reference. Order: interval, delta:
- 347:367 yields 362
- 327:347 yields 338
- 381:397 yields 384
